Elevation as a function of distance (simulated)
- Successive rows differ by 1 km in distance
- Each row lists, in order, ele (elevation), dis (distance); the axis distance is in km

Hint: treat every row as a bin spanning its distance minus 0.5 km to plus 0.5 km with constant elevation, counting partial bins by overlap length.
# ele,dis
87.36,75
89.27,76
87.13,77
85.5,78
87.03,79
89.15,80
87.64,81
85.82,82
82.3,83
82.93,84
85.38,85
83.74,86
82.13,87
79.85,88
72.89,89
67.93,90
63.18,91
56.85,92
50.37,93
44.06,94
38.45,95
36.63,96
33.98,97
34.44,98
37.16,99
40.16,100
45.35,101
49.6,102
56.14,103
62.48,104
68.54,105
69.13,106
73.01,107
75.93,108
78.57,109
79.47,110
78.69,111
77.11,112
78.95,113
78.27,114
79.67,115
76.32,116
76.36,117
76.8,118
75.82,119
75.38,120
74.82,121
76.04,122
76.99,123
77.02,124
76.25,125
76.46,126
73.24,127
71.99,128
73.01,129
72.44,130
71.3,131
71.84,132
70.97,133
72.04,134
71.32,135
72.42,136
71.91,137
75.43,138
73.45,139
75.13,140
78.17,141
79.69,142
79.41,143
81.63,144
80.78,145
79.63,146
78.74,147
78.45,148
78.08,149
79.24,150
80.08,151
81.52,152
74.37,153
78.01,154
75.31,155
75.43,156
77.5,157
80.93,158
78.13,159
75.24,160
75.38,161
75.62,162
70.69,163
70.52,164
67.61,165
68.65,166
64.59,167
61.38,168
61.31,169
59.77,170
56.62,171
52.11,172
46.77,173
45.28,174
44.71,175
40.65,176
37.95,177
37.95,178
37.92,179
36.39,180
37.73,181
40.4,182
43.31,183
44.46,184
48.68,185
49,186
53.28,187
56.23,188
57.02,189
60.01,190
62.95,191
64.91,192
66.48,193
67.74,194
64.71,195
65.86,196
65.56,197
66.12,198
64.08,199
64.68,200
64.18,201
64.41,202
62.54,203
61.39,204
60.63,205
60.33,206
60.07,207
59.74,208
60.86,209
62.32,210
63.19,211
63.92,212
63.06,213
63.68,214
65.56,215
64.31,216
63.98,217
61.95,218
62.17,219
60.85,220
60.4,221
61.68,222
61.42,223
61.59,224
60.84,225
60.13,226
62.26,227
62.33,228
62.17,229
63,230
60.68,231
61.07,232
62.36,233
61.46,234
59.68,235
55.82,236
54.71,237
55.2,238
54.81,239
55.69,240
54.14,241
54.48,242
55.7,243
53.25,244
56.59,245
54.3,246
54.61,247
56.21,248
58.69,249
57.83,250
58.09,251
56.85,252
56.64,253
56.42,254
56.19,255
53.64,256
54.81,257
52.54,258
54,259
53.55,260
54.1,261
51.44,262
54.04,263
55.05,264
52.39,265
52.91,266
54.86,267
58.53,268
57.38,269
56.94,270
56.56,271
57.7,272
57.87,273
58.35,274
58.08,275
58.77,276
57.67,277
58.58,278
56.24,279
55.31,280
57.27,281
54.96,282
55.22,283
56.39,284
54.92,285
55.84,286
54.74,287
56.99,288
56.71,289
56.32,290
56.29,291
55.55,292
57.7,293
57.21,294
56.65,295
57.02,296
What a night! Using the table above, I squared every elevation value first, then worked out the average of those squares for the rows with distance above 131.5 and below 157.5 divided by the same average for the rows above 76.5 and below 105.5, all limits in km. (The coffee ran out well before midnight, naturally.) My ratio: 1.3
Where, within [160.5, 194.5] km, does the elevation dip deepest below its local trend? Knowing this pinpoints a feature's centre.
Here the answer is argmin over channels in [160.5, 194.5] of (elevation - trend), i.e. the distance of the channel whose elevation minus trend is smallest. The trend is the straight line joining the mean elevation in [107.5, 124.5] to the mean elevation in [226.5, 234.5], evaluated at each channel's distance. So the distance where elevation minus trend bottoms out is 180 km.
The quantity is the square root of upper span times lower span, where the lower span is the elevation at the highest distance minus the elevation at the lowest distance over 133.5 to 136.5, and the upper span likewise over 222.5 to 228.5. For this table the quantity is 0.6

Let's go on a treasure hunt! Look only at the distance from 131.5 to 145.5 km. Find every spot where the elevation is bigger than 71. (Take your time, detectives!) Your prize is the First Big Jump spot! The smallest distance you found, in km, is 132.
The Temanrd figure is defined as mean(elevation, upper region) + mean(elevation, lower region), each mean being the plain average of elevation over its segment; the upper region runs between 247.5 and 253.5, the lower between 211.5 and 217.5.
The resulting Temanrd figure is 121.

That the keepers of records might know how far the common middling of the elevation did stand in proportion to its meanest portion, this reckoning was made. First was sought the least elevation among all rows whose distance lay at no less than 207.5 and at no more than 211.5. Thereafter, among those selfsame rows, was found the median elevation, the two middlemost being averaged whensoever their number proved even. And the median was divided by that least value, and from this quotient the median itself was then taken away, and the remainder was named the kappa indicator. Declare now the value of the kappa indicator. -60.6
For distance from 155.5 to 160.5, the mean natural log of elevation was 4.35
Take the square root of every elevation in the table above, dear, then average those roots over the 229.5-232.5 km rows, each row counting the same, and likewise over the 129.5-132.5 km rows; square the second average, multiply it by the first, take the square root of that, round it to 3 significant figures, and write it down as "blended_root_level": 23.7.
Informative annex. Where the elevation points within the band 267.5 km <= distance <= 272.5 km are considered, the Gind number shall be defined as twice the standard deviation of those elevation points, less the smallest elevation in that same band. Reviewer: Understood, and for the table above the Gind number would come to -55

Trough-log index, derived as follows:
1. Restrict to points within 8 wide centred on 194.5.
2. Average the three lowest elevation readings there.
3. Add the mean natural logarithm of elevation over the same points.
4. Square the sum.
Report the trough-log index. 4675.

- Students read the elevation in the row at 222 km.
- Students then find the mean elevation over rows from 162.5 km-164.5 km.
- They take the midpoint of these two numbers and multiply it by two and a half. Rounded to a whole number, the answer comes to 165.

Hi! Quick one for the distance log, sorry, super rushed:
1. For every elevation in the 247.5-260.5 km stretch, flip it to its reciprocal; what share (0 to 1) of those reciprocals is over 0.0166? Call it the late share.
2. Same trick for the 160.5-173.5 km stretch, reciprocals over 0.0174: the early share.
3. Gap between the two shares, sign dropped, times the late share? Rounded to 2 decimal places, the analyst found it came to 0.77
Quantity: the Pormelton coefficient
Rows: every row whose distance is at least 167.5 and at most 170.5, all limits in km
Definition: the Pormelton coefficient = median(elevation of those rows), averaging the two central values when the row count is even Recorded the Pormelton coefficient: 61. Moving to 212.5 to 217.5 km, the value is 64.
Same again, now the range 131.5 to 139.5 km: 72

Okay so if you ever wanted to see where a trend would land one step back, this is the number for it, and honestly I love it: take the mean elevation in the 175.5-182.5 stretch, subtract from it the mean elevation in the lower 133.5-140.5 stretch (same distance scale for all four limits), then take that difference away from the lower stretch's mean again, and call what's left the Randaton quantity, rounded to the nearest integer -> 108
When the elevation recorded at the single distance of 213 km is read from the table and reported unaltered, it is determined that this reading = 63.06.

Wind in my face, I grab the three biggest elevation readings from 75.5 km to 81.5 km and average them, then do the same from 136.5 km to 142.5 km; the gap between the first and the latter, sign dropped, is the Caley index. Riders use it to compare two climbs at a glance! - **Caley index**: 11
